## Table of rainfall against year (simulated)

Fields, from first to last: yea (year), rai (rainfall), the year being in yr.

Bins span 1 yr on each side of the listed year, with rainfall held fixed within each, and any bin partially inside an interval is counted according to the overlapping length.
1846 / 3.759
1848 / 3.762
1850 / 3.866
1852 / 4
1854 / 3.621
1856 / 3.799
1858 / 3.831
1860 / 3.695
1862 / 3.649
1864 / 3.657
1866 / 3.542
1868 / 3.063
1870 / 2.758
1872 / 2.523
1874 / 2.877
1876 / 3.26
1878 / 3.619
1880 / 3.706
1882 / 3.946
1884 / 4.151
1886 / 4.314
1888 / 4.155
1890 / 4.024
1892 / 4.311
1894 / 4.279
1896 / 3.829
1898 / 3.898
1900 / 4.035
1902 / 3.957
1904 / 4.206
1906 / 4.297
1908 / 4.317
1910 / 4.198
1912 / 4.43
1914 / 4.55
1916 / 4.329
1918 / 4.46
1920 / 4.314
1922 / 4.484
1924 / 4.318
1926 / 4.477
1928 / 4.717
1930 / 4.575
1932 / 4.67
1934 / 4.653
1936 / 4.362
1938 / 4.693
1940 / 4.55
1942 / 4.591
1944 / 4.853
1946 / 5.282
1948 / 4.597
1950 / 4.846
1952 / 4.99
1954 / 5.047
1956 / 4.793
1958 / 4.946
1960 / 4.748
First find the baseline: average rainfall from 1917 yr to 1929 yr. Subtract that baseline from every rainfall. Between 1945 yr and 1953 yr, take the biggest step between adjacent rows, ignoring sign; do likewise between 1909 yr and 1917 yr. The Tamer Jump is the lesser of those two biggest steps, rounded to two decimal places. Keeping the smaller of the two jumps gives 0.23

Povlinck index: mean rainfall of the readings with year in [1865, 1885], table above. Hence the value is 3.3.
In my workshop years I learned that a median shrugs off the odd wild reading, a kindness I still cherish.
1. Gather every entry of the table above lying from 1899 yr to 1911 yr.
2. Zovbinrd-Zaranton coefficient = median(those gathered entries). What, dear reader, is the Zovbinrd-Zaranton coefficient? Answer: 4.2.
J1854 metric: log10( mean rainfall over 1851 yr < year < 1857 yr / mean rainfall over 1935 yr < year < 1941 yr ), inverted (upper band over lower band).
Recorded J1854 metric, 0.076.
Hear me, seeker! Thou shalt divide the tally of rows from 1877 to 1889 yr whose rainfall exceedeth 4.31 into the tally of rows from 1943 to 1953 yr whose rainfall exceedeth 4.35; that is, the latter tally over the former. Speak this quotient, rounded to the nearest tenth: 5.0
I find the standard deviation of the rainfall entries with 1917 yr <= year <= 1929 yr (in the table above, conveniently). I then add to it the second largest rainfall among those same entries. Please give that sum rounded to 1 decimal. 4.6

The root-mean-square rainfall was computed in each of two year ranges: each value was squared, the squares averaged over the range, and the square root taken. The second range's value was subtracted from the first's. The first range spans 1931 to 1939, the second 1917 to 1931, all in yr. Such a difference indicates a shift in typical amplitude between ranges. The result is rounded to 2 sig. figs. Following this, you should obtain 0.12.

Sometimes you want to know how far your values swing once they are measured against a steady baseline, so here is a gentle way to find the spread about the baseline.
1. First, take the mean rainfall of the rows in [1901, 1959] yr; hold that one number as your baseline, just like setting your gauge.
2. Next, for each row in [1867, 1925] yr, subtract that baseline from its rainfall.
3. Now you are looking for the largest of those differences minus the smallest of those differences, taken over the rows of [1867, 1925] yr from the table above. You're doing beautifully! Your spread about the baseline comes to 2.03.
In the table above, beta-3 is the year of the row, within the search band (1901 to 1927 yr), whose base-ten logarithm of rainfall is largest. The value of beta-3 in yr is 1914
